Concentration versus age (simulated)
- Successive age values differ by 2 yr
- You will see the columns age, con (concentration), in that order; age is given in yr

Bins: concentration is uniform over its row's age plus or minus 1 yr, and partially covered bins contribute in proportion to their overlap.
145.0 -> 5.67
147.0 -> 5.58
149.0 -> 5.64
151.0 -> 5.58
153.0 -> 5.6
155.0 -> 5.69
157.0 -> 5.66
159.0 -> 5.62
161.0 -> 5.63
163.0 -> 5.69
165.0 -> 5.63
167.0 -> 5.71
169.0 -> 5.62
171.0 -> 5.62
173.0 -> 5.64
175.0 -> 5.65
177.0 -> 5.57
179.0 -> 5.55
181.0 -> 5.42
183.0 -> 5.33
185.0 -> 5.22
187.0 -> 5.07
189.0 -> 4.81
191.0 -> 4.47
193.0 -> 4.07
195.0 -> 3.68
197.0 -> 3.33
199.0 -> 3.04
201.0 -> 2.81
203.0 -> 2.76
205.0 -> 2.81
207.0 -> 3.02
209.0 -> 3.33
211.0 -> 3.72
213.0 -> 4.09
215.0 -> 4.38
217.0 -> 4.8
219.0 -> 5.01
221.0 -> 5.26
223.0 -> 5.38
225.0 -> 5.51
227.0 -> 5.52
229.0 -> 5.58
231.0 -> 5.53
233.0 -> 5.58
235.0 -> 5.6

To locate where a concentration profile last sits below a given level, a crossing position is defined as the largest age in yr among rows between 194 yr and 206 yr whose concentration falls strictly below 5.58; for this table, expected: 205.0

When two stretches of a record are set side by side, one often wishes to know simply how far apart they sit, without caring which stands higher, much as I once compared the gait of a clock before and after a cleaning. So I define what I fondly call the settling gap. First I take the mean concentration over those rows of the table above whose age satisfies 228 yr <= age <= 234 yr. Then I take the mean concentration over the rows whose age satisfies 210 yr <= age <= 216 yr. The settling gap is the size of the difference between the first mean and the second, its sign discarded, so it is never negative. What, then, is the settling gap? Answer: 1.5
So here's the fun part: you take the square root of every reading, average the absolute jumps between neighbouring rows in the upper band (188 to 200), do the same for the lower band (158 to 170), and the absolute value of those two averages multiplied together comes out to 0.0011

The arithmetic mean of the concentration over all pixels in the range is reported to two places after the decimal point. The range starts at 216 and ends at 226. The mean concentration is 5.19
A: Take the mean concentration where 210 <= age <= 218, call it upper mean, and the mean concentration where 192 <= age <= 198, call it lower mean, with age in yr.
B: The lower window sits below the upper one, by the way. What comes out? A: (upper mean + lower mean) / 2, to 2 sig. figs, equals 4.0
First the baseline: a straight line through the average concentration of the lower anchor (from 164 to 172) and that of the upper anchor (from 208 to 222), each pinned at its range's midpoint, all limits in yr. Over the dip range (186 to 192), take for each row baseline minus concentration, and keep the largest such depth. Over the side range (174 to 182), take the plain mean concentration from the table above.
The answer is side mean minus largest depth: 5.0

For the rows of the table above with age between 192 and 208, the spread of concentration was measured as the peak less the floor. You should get 1.3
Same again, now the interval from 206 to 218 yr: 1.8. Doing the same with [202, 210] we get 0.6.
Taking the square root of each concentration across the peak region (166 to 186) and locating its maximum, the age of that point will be 167.0 yr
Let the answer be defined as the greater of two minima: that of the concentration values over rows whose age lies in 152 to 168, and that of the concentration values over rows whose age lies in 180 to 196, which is 5.60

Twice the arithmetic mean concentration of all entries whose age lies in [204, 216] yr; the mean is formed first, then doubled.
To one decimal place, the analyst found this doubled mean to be 7.1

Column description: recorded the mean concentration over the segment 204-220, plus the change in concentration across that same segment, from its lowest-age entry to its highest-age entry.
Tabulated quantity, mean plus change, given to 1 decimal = 6.1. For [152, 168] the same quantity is 5.8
